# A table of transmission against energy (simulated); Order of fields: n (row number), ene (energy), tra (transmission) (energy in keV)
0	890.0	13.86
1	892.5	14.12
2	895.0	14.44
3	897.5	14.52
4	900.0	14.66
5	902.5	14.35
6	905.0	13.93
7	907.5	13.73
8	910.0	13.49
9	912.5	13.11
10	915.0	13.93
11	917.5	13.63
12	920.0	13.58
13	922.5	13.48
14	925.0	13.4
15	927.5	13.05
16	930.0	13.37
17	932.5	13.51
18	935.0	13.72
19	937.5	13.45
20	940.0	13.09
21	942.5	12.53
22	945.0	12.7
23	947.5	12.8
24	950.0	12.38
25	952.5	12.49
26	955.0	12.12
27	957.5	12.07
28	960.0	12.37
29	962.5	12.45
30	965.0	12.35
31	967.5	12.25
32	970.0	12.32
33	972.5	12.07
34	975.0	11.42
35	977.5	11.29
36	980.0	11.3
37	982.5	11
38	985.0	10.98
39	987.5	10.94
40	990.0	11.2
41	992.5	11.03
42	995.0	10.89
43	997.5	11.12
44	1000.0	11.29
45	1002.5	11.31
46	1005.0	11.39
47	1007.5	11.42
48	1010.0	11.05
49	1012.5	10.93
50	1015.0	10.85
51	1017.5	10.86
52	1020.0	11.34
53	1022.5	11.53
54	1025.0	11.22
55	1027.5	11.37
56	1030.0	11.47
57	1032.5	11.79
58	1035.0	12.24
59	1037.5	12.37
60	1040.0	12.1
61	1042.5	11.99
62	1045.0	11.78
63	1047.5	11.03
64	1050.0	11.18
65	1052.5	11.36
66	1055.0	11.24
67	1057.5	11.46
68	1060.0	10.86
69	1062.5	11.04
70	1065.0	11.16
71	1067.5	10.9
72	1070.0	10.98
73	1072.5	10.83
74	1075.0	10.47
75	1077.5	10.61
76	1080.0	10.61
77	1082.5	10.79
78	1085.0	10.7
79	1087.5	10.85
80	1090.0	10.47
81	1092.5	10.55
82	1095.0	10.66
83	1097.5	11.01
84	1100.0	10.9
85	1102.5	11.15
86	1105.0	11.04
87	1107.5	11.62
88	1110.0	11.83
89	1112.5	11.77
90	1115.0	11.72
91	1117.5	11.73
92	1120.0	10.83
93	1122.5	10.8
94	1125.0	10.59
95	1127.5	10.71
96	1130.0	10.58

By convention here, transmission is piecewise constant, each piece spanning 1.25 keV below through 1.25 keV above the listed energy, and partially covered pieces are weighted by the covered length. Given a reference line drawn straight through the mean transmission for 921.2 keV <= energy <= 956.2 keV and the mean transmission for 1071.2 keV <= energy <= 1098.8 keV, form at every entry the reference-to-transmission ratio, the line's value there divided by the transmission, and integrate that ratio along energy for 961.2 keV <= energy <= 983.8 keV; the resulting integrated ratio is 24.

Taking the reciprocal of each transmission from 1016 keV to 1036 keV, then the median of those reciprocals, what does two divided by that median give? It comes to 23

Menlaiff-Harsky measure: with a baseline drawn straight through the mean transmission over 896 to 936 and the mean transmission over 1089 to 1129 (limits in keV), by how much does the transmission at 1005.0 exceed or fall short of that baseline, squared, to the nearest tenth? 1.2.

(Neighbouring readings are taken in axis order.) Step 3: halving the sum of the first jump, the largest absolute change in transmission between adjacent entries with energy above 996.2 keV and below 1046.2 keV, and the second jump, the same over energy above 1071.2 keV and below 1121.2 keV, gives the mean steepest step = 0.69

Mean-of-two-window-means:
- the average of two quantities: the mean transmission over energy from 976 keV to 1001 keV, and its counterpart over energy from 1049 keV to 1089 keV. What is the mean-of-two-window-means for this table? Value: 11.0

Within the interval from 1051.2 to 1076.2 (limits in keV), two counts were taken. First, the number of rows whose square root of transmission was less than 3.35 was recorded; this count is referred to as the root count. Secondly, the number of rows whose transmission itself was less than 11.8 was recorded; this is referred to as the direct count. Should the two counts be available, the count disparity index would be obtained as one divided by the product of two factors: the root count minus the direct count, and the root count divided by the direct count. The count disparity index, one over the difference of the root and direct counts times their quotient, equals -0.48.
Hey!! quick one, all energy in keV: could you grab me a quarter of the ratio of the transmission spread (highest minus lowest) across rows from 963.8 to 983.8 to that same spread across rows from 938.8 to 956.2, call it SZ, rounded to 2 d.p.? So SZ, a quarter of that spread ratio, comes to 0.35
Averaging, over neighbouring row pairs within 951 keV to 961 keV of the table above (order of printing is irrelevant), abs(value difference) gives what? 0.240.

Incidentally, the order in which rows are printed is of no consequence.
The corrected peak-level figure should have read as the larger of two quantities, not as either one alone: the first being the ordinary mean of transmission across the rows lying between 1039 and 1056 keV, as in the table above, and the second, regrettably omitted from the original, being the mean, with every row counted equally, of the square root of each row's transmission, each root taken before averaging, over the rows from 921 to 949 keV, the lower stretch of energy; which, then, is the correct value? 11.5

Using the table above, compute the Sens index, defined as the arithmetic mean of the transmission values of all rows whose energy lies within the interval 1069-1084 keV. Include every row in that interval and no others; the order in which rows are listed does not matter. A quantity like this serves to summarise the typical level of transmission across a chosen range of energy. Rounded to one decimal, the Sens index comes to 10.7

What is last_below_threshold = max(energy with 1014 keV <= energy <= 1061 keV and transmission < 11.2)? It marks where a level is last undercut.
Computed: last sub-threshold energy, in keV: 1060.0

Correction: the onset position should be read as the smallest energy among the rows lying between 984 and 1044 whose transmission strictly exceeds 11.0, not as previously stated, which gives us 990.0 keV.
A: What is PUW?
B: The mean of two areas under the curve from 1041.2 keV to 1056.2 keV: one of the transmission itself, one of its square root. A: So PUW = 111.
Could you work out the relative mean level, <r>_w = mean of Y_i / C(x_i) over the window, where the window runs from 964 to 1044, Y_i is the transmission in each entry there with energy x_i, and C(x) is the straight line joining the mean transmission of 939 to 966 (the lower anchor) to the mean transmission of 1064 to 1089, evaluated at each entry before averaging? 0.97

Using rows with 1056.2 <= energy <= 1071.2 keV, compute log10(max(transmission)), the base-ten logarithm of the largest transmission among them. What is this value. 1.06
